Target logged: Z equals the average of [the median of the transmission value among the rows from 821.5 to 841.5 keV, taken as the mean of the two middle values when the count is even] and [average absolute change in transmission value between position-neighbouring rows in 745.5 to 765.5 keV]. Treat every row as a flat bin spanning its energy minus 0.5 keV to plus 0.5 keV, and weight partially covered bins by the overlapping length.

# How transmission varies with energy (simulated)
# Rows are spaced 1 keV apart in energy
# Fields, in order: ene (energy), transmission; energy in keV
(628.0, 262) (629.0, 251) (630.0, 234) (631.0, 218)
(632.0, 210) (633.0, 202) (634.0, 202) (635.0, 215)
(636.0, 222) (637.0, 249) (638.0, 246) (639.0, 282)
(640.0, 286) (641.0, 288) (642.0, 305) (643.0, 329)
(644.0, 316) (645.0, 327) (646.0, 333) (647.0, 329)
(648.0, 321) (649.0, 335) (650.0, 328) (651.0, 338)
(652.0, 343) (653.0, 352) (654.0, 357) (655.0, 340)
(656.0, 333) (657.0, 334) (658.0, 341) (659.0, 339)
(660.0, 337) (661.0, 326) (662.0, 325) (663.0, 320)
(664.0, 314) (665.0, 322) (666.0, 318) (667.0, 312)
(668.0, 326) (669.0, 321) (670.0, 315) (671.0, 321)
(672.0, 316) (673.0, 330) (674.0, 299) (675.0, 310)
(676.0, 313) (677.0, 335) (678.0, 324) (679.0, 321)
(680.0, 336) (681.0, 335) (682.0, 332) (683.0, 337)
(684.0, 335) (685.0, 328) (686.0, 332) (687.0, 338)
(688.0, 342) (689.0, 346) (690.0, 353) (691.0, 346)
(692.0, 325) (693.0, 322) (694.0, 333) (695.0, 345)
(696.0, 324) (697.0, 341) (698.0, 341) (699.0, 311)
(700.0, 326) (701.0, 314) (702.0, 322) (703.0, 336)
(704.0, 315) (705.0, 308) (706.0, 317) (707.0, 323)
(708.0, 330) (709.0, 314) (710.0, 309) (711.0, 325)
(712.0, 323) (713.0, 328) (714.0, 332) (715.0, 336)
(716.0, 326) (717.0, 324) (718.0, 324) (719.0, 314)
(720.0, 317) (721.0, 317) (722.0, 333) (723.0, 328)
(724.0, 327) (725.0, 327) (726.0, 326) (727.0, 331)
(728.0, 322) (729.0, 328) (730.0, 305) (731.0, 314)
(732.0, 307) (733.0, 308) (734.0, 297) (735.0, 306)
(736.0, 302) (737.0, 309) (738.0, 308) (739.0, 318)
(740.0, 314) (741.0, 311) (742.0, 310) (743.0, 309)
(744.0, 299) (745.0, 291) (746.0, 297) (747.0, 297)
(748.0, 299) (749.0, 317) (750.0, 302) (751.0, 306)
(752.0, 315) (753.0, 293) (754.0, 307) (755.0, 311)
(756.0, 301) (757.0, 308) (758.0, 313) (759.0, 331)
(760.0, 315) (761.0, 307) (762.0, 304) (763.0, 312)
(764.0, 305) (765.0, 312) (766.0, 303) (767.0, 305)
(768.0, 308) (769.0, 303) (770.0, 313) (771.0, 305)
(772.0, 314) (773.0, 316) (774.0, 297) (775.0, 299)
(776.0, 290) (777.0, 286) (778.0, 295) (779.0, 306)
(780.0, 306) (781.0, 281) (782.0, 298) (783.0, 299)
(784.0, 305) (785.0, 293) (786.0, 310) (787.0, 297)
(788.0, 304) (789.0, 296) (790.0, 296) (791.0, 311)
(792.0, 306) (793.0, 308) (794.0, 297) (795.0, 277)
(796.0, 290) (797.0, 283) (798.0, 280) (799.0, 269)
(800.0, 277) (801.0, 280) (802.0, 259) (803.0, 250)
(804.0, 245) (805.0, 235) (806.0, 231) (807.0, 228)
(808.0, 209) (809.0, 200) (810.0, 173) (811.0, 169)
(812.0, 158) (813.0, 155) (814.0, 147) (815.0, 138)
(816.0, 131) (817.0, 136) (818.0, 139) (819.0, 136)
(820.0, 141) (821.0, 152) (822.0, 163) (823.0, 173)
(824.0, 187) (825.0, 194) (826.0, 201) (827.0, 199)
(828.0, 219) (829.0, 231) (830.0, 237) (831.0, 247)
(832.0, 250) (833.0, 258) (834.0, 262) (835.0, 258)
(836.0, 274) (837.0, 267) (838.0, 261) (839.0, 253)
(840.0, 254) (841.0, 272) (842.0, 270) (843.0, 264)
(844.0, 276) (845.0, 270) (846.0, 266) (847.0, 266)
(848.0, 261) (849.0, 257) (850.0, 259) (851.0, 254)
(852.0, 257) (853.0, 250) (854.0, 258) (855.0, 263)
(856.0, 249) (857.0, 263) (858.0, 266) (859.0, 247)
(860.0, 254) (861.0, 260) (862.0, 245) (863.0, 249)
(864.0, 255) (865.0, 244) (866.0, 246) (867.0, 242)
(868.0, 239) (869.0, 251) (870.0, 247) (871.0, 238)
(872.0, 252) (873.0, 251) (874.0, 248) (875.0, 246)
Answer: 129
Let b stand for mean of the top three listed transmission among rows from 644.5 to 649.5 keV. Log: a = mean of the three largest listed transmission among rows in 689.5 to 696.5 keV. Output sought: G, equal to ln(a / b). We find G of 0.0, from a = 348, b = 332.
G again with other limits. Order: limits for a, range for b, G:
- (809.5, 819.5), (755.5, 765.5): -0.7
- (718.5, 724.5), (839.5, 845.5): 0.2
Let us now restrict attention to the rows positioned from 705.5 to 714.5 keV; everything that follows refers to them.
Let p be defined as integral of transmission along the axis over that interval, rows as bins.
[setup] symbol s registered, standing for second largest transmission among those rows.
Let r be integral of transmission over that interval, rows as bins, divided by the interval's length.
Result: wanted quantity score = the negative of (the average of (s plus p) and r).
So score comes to -1777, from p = 2901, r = 322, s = 330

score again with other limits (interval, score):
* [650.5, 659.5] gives -1885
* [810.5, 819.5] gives -806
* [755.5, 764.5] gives -1711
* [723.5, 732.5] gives -1768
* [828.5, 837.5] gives -1402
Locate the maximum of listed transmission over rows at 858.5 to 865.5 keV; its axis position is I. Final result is 861.0 keV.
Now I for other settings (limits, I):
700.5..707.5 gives 703.0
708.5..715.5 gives 715.0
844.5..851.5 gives 845.0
